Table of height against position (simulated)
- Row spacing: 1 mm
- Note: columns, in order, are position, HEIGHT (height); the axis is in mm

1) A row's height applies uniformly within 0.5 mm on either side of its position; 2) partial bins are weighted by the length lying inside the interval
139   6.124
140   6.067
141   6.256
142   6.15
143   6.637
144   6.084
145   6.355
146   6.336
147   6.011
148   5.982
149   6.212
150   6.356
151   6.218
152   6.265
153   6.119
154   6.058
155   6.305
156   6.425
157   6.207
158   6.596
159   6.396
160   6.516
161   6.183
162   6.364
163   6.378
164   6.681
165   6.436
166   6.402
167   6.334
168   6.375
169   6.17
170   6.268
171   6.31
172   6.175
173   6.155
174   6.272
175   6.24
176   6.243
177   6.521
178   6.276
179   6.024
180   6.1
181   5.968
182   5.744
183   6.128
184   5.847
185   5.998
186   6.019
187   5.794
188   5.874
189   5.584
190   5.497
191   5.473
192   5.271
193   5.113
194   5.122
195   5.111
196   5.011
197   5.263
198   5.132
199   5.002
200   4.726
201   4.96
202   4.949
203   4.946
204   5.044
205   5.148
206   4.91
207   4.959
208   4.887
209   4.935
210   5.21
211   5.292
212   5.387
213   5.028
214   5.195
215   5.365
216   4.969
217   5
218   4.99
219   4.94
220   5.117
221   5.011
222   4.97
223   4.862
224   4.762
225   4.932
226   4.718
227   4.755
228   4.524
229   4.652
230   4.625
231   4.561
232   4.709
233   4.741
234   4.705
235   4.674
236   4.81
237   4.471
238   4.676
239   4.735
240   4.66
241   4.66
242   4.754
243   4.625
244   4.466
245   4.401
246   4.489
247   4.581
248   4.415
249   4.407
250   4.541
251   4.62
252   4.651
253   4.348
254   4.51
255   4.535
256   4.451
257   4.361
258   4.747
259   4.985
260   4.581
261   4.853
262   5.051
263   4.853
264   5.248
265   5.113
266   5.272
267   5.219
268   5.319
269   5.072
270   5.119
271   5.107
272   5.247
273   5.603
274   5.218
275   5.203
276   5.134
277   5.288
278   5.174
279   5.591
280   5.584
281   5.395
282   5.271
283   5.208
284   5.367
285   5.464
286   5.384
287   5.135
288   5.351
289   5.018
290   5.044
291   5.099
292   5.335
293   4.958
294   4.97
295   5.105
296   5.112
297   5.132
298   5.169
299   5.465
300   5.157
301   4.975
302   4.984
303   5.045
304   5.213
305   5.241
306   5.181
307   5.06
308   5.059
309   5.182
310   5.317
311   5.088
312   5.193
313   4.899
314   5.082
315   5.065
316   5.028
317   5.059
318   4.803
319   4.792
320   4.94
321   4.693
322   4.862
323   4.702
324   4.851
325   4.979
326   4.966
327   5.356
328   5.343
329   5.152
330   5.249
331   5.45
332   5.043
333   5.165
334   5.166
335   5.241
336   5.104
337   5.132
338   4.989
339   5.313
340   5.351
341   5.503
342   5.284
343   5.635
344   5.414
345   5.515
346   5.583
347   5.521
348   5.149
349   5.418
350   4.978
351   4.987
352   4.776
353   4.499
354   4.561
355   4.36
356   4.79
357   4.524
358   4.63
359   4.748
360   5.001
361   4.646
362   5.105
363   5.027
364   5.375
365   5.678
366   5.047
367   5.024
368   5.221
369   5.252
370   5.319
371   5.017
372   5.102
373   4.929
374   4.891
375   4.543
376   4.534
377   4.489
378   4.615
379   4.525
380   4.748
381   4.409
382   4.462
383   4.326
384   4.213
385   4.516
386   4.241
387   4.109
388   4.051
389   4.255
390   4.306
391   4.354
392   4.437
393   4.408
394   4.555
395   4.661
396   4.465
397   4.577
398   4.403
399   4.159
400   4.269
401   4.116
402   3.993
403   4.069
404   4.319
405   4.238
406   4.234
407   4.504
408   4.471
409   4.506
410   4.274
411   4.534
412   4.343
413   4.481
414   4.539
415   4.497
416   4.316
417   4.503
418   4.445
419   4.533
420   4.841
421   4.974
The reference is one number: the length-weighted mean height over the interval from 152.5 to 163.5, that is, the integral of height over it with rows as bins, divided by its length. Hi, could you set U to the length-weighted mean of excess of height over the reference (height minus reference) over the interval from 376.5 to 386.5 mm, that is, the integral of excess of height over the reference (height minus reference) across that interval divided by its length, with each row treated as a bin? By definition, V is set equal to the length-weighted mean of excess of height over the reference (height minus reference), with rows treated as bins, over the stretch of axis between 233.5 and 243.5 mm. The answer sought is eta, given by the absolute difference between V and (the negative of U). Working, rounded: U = -1.87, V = -1.6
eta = 3.5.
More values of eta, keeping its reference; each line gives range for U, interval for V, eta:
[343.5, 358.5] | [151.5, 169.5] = 1.3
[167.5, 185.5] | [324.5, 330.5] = 1.3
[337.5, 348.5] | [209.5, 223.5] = 2.2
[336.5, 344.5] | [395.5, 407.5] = 3.0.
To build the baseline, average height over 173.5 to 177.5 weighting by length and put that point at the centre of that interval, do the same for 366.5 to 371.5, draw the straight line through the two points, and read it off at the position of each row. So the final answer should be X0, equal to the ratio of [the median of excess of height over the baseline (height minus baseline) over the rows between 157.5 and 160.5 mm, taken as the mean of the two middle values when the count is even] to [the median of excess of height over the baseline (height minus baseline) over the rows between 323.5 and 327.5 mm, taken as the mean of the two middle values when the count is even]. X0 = -0.2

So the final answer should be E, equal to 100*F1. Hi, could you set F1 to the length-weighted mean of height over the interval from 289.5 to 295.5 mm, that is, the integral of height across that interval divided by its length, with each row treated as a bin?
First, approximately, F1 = 5.09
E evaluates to 509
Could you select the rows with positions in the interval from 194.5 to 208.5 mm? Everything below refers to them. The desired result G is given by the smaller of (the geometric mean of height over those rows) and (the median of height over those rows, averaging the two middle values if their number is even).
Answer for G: 4.98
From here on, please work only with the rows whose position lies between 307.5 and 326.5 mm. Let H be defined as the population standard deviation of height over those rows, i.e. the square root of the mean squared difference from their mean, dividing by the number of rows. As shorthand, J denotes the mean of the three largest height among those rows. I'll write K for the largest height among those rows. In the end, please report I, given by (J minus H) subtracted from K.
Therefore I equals 0.250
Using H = 0.16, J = 5.23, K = 5.317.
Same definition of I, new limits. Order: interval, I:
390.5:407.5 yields 0.246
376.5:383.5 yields 0.247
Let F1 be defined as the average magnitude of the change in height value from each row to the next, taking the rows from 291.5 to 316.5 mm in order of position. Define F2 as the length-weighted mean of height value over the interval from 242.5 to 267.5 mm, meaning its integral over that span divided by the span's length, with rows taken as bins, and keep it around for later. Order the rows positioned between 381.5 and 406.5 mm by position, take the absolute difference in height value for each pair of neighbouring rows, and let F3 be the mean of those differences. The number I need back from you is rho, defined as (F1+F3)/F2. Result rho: 0.055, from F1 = 0.123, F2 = 4.7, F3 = 0.134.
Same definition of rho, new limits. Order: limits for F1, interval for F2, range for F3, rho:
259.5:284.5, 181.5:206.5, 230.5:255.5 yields 0.051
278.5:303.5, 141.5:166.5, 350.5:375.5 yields 0.057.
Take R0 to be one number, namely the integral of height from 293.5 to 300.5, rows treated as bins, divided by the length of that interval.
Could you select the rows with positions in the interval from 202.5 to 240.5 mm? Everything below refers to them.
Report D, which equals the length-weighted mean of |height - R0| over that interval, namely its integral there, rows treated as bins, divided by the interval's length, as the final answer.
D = 0.3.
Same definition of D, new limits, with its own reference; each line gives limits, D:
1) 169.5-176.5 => 1.1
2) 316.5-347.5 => 0.2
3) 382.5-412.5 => 0.8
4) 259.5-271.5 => 0.2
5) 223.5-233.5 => 0.5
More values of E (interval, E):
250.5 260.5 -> 458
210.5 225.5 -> 505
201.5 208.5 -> 498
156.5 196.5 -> 603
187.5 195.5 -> 538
